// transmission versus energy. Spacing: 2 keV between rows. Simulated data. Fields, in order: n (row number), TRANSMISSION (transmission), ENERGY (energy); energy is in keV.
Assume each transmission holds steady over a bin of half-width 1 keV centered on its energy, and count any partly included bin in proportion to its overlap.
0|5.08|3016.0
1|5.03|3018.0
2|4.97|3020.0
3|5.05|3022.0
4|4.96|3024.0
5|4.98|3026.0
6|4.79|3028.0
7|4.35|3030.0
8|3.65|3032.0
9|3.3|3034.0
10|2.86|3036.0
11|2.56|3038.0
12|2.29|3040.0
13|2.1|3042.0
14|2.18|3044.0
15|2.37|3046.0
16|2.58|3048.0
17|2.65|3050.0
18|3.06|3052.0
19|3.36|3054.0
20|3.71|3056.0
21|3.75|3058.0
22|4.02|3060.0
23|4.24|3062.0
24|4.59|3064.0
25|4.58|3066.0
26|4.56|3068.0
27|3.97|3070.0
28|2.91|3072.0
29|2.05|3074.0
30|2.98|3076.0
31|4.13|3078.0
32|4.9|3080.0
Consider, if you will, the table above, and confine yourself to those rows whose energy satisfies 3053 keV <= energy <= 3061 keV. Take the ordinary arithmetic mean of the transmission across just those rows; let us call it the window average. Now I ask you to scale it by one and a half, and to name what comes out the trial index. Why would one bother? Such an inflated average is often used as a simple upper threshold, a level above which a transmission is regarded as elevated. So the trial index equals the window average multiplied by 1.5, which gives 6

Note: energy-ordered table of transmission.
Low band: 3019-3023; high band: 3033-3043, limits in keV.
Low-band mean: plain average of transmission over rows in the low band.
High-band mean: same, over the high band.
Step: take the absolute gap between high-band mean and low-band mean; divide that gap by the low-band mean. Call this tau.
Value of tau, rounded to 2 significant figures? 0.48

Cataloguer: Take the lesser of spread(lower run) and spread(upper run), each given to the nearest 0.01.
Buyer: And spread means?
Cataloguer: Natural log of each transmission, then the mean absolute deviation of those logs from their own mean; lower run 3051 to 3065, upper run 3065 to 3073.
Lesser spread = 0.10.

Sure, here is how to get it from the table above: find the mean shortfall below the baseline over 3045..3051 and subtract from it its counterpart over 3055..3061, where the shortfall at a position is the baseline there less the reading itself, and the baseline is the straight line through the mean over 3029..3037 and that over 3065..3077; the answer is 1.3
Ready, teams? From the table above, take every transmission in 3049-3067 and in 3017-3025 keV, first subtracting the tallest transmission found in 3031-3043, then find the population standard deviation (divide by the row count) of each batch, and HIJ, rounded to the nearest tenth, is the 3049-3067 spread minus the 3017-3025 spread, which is 0.6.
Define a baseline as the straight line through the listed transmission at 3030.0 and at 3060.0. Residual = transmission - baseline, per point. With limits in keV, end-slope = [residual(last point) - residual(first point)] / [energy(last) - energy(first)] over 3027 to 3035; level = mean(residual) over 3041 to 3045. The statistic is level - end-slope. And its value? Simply -1.8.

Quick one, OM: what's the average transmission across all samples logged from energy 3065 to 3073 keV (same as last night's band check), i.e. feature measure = 4.0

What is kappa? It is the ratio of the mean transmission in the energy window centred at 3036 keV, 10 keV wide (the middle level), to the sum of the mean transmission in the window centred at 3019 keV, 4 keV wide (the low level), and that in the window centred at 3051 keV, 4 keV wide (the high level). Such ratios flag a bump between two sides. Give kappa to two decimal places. 0.37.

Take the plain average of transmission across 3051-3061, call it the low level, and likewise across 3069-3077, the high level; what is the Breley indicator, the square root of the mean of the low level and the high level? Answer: 1.81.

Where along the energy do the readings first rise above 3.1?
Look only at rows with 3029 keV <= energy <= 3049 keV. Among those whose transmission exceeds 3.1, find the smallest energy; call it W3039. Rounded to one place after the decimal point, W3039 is 3030.0 keV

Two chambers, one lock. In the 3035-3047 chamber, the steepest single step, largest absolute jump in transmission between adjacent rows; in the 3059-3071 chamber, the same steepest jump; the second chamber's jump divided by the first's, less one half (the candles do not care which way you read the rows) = 1.5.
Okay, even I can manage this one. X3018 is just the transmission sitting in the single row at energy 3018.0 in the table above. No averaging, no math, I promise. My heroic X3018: 5.03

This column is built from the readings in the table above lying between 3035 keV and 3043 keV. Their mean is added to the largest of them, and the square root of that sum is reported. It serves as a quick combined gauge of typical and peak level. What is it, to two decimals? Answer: 2.30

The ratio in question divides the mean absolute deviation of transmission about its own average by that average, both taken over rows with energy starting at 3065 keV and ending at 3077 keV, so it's 0.25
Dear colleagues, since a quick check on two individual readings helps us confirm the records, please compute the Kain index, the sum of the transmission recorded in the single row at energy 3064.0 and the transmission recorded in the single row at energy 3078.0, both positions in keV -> 8.7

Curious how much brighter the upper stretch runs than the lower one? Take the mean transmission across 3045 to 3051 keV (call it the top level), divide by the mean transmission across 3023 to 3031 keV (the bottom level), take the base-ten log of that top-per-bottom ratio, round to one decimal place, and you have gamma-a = -0.3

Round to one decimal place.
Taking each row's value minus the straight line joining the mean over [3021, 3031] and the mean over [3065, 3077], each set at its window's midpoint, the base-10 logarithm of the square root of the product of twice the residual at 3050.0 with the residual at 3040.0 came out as 0.4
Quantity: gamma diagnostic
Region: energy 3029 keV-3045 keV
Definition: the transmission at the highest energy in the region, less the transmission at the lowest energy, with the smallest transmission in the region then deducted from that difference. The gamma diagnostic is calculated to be -4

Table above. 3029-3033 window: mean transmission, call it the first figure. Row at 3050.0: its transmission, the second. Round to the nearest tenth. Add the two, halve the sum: 3.3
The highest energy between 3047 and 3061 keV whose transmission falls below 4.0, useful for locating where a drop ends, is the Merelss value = 3058.0 keV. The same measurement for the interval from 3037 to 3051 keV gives 3050.0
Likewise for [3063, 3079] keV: 3076.0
